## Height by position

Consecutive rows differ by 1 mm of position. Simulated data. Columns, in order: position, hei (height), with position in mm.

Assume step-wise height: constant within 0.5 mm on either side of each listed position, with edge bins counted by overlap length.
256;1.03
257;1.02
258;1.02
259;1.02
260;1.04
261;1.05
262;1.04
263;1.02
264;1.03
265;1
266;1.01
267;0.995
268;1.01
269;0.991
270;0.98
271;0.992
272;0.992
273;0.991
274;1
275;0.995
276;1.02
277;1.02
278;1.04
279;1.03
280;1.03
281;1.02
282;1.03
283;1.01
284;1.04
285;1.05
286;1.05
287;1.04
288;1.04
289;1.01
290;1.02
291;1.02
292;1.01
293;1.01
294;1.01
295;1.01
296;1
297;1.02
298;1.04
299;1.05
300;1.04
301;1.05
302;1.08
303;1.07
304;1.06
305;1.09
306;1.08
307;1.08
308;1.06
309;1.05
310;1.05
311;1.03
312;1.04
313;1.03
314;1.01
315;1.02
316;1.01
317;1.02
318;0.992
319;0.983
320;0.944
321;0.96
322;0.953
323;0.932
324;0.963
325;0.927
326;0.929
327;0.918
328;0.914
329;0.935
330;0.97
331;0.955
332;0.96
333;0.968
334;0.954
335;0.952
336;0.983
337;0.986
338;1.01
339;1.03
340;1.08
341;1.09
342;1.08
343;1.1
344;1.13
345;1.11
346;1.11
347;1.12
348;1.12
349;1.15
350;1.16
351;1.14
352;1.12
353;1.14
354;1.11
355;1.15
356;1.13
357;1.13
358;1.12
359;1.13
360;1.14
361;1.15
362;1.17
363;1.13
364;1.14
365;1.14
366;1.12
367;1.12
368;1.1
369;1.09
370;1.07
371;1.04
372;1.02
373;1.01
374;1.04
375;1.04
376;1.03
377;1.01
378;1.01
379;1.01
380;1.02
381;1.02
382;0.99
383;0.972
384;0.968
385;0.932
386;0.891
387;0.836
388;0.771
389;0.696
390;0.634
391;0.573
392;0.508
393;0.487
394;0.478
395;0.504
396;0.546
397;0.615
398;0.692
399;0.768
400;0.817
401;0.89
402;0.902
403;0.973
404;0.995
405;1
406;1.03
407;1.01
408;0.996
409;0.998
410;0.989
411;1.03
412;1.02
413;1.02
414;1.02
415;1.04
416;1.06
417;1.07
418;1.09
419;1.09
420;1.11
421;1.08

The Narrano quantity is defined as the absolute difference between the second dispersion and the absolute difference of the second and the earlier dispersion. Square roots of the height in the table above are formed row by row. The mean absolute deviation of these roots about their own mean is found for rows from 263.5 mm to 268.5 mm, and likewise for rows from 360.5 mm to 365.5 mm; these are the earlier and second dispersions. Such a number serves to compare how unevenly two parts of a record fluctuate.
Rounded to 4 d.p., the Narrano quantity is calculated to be 0.0046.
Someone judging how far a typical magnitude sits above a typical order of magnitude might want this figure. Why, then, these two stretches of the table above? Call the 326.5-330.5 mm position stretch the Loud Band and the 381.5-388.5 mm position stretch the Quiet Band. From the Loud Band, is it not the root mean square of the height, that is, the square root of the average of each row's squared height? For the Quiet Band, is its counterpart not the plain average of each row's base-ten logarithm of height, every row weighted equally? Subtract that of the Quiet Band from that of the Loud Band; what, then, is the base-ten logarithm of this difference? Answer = -0.010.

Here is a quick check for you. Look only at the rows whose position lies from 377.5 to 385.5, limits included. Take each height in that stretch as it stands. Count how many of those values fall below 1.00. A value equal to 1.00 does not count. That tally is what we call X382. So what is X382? 4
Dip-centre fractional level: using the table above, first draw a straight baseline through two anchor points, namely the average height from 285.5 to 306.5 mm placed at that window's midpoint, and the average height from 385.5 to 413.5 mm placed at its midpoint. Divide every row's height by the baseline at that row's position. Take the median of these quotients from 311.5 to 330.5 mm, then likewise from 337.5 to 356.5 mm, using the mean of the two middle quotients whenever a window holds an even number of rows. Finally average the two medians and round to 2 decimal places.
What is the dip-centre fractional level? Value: 1.10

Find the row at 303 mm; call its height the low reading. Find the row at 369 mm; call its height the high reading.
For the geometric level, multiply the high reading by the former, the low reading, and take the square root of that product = 1.08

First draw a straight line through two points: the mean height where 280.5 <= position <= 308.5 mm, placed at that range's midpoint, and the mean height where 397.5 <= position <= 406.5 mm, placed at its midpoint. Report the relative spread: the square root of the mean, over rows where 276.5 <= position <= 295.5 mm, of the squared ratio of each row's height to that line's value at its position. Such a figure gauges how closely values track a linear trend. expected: 0.98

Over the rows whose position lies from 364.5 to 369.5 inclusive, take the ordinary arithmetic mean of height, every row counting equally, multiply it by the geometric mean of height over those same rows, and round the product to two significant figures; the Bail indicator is 1.2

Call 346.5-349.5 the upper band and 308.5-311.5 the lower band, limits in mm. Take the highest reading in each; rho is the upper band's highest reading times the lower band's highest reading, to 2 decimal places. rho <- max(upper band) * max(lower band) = 1.21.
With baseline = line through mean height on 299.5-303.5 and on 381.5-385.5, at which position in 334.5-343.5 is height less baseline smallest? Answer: 335 mm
